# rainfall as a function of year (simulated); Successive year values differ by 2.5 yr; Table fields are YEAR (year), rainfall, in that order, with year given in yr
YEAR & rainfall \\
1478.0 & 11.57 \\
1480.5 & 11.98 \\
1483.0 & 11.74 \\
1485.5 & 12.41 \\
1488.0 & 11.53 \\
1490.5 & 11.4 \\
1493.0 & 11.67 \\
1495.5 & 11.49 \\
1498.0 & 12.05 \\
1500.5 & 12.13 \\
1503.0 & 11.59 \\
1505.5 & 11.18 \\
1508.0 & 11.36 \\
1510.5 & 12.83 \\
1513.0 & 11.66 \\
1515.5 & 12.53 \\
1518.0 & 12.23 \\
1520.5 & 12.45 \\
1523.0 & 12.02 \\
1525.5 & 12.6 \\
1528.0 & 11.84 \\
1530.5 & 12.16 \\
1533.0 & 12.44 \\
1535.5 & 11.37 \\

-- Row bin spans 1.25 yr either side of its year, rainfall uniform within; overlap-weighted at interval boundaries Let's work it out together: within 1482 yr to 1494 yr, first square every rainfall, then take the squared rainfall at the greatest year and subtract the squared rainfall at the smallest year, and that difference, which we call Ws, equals -2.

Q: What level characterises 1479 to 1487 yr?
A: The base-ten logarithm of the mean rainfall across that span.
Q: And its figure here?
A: 1.08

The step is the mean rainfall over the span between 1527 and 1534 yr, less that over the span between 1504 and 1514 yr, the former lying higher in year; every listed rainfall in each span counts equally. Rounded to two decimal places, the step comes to 0.39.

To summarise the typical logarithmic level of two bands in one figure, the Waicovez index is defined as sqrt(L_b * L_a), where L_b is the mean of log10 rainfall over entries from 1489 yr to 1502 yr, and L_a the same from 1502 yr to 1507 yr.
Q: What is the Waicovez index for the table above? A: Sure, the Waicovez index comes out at 1.06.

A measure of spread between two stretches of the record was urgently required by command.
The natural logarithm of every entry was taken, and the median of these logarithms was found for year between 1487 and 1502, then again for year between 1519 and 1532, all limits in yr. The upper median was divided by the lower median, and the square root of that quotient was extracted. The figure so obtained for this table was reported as 1.01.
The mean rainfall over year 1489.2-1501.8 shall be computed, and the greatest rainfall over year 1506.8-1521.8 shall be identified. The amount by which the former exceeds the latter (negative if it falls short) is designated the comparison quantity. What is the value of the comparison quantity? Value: -1.08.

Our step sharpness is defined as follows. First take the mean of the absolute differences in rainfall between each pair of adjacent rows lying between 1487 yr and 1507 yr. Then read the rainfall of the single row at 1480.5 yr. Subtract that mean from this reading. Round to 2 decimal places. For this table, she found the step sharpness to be 11.67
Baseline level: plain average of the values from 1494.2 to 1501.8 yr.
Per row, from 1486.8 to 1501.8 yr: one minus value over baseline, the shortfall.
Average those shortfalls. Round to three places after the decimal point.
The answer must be 0.015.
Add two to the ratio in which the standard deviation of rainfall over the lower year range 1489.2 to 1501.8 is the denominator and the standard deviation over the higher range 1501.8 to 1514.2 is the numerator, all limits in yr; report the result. 4.0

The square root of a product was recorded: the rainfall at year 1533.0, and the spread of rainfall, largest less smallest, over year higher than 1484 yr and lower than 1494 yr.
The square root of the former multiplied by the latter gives 3.5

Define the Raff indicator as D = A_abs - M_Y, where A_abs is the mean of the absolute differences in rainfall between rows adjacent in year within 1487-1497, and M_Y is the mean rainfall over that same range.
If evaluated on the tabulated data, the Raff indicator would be -11.3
